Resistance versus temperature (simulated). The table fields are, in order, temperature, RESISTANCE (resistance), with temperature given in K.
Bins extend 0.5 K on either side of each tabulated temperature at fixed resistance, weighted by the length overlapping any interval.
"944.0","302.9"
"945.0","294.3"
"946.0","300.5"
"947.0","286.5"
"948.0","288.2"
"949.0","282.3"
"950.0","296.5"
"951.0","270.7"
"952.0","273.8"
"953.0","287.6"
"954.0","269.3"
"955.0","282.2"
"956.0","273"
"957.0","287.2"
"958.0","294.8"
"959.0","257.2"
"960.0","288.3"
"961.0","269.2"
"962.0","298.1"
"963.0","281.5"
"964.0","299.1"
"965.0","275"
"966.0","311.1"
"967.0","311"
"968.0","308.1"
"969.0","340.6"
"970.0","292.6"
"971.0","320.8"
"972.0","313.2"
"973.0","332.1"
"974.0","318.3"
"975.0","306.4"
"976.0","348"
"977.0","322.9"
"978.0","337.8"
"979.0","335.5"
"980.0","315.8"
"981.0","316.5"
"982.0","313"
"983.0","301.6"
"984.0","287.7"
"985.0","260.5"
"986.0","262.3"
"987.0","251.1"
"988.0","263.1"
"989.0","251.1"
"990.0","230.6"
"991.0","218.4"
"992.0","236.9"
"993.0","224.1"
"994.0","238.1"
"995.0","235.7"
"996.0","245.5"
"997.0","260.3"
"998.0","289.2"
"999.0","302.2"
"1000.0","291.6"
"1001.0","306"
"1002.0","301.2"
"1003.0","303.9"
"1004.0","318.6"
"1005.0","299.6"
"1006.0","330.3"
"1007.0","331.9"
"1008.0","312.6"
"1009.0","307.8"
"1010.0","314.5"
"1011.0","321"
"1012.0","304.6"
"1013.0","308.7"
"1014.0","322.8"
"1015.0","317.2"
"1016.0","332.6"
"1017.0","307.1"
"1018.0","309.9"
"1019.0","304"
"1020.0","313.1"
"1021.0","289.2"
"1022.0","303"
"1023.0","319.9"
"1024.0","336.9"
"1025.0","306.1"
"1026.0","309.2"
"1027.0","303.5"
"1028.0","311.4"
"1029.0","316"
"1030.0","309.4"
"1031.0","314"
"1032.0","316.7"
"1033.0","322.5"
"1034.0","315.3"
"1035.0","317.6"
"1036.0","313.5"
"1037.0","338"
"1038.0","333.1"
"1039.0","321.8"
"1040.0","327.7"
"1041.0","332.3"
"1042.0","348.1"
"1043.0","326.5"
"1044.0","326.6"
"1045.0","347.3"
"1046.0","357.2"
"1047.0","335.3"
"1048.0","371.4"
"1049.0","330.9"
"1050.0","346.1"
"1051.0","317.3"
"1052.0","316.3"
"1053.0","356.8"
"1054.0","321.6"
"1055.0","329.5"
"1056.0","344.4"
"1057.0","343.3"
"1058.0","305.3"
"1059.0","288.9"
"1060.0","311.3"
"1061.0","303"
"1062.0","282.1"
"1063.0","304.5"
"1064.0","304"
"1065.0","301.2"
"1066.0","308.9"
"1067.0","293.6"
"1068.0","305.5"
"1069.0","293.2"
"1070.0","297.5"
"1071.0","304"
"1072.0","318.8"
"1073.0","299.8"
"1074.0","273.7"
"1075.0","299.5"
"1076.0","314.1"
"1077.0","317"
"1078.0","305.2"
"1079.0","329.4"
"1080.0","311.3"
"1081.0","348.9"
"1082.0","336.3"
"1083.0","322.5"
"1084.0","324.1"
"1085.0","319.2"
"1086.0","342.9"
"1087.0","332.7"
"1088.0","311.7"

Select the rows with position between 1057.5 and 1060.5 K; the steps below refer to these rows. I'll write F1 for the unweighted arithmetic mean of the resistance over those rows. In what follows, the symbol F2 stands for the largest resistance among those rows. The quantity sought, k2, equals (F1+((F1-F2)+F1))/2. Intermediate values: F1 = 302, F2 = 311.3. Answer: 297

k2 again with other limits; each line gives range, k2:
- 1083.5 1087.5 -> 323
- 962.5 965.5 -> 278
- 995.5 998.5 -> 253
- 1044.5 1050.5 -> 336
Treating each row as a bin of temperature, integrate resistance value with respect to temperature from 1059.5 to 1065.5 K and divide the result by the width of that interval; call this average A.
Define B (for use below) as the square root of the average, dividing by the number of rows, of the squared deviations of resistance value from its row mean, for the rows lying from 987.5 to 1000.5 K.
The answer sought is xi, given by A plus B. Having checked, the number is 327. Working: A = 301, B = 26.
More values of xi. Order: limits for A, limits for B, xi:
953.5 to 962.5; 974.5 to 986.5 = 306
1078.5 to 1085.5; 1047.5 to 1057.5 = 344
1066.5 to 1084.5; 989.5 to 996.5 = 319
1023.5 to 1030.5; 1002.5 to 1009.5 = 325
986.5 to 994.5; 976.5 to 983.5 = 251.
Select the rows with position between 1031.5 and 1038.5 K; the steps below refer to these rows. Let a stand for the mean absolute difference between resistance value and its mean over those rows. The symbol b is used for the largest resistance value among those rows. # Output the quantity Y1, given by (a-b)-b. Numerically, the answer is -668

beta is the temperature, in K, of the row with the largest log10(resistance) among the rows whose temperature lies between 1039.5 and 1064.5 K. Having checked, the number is 1048.0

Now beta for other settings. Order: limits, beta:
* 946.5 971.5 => 969.0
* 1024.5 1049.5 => 1048.0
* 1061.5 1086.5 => 1081.0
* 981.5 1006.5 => 1006.0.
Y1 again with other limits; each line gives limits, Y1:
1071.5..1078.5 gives -626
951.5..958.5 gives -582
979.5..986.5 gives -613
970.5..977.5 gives -686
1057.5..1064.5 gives -614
